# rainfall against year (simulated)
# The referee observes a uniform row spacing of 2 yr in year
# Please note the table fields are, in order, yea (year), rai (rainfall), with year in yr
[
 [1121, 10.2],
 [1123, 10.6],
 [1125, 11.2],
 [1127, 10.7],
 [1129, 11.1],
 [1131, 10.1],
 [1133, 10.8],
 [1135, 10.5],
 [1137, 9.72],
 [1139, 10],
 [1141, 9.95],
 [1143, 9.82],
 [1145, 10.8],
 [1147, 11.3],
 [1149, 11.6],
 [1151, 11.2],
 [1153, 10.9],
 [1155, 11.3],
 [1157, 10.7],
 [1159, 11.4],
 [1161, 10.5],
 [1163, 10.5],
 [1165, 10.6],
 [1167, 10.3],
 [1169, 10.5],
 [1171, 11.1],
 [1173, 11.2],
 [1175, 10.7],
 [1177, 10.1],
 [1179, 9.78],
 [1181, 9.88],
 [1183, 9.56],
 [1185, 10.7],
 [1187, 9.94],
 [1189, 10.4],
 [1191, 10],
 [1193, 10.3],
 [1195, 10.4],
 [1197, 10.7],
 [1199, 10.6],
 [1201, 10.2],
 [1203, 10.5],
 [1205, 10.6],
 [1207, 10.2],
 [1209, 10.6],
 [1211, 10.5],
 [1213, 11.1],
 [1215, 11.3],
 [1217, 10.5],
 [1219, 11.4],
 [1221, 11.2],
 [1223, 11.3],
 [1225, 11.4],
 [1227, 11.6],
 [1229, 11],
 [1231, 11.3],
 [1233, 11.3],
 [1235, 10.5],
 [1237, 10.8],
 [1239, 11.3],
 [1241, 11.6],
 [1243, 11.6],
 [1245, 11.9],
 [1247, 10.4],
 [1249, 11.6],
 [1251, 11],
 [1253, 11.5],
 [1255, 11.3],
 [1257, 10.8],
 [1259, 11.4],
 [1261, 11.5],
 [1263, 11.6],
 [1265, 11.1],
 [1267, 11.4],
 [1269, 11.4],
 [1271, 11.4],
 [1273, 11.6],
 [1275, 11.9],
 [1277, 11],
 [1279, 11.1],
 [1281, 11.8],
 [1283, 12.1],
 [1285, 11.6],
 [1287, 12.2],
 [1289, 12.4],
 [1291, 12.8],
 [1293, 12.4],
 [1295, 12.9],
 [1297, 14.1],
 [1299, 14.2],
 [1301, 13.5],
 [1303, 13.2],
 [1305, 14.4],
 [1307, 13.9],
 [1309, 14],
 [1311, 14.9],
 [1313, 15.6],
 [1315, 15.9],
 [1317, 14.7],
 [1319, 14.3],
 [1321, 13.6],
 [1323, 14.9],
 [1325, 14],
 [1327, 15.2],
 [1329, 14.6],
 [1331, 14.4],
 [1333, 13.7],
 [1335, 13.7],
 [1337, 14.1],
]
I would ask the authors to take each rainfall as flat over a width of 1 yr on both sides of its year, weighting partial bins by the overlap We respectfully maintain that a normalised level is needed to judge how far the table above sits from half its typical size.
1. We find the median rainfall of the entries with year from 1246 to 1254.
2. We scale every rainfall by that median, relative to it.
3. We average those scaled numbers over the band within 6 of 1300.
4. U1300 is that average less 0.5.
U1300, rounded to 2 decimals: 0.72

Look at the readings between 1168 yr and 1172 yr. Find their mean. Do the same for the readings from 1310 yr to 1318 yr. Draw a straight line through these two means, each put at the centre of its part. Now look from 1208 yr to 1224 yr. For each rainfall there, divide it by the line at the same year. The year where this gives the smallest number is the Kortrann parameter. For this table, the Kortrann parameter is 1217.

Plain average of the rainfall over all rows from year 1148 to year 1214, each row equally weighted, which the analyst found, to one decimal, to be 10.6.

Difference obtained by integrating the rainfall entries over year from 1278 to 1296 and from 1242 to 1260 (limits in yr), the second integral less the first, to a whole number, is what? -16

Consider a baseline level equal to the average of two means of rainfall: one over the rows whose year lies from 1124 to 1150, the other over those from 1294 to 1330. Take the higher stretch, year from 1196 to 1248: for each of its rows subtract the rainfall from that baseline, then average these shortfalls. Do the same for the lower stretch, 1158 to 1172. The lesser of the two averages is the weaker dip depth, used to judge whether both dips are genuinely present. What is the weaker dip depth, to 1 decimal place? 1.5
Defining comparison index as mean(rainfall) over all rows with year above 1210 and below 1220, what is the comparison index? 11.0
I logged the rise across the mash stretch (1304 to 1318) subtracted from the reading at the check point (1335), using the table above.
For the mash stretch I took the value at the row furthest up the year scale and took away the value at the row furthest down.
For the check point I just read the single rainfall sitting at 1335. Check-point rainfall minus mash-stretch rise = 13.4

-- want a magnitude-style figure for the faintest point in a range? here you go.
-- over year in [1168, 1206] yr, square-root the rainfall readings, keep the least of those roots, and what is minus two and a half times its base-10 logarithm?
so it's -1.23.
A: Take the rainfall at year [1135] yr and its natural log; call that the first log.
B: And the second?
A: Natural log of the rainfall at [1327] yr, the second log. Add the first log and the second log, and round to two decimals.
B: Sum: 5.07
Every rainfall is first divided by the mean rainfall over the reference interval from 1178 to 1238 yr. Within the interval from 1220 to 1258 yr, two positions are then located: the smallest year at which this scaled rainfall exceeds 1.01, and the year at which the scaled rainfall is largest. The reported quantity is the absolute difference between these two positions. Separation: 24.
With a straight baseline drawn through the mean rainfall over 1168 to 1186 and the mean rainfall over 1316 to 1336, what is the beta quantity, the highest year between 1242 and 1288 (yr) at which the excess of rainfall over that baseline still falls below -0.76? 1287 yr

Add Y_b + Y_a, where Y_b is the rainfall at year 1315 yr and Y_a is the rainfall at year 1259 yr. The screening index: 27.3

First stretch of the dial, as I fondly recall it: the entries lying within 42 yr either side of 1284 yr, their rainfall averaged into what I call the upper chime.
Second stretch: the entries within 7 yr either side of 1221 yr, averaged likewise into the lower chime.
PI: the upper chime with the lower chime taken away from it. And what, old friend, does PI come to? 1.35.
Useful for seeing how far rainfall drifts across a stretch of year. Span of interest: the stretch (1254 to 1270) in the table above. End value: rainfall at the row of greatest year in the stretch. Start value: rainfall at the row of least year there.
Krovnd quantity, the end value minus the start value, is 0.10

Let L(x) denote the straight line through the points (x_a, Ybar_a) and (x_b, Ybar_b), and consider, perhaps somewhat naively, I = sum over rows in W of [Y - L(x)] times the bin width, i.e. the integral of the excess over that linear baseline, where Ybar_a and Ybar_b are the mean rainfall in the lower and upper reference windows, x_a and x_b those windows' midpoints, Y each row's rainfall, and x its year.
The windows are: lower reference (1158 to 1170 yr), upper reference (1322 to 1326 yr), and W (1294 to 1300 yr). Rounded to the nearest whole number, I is 0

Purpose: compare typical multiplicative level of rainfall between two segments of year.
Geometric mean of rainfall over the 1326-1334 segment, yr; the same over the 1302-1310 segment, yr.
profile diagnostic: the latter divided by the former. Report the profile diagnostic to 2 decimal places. 0.96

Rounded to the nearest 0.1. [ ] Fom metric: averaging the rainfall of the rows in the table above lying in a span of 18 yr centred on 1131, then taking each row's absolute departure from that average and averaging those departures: 0.4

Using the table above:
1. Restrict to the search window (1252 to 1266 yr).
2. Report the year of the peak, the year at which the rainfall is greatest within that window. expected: 1263 yr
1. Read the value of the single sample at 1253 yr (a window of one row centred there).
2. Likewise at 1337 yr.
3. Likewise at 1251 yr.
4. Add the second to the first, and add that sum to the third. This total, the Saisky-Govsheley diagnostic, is 36.6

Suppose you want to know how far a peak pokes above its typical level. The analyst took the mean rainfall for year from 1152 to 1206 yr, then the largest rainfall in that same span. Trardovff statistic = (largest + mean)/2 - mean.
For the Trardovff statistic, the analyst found 0.45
